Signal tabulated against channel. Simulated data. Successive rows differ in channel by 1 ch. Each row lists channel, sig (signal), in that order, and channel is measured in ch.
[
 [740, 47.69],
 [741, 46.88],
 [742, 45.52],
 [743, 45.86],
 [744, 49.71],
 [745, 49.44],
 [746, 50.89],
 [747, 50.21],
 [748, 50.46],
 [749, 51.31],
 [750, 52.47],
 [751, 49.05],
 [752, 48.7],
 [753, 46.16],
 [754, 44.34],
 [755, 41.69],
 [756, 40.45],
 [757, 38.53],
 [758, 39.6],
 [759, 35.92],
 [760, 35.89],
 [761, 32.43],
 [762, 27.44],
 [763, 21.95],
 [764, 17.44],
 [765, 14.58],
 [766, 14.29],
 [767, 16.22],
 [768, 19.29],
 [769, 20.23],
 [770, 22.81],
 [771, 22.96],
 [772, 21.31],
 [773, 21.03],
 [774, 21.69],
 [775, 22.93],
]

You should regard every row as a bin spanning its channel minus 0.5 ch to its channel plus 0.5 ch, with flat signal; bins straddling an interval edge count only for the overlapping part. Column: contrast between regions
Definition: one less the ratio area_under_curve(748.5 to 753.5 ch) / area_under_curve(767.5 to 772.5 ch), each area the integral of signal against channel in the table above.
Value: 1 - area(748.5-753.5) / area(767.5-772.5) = -1.3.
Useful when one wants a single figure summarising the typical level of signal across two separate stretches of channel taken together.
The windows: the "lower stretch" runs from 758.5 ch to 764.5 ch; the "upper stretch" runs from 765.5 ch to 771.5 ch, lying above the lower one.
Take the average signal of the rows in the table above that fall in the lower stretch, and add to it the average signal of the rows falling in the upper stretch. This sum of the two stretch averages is 48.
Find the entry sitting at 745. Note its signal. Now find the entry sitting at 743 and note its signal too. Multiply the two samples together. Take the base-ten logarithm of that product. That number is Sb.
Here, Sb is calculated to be 3.4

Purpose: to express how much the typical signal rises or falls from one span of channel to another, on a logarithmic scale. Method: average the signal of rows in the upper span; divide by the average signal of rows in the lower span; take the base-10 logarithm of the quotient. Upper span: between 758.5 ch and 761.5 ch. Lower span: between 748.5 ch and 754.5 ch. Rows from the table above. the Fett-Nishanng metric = -0.1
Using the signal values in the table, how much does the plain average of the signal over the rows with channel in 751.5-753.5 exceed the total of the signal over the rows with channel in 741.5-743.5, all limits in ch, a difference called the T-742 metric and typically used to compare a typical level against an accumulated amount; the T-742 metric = -44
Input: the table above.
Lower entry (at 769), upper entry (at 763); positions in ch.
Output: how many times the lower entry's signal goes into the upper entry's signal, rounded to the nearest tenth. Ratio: 1.1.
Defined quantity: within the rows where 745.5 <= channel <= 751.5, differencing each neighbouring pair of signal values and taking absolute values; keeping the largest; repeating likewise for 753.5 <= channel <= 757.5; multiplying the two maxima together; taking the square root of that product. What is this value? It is 3.0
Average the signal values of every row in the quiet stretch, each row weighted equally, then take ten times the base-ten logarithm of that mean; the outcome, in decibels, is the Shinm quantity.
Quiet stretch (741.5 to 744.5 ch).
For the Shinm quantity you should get 16.7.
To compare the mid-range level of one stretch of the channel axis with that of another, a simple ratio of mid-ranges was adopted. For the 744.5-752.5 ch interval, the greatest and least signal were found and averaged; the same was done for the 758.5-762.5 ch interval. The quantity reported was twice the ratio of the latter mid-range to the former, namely 1.3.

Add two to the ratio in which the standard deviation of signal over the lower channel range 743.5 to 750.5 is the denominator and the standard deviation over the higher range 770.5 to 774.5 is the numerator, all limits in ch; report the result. 2.8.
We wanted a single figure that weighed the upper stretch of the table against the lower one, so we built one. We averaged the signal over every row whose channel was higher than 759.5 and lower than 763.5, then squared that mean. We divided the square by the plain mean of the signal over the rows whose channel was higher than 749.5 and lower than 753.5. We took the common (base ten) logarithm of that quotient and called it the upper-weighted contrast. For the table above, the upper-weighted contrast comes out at 1.25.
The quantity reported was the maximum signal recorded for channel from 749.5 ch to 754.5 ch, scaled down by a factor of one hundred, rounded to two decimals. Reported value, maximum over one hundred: 0.52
